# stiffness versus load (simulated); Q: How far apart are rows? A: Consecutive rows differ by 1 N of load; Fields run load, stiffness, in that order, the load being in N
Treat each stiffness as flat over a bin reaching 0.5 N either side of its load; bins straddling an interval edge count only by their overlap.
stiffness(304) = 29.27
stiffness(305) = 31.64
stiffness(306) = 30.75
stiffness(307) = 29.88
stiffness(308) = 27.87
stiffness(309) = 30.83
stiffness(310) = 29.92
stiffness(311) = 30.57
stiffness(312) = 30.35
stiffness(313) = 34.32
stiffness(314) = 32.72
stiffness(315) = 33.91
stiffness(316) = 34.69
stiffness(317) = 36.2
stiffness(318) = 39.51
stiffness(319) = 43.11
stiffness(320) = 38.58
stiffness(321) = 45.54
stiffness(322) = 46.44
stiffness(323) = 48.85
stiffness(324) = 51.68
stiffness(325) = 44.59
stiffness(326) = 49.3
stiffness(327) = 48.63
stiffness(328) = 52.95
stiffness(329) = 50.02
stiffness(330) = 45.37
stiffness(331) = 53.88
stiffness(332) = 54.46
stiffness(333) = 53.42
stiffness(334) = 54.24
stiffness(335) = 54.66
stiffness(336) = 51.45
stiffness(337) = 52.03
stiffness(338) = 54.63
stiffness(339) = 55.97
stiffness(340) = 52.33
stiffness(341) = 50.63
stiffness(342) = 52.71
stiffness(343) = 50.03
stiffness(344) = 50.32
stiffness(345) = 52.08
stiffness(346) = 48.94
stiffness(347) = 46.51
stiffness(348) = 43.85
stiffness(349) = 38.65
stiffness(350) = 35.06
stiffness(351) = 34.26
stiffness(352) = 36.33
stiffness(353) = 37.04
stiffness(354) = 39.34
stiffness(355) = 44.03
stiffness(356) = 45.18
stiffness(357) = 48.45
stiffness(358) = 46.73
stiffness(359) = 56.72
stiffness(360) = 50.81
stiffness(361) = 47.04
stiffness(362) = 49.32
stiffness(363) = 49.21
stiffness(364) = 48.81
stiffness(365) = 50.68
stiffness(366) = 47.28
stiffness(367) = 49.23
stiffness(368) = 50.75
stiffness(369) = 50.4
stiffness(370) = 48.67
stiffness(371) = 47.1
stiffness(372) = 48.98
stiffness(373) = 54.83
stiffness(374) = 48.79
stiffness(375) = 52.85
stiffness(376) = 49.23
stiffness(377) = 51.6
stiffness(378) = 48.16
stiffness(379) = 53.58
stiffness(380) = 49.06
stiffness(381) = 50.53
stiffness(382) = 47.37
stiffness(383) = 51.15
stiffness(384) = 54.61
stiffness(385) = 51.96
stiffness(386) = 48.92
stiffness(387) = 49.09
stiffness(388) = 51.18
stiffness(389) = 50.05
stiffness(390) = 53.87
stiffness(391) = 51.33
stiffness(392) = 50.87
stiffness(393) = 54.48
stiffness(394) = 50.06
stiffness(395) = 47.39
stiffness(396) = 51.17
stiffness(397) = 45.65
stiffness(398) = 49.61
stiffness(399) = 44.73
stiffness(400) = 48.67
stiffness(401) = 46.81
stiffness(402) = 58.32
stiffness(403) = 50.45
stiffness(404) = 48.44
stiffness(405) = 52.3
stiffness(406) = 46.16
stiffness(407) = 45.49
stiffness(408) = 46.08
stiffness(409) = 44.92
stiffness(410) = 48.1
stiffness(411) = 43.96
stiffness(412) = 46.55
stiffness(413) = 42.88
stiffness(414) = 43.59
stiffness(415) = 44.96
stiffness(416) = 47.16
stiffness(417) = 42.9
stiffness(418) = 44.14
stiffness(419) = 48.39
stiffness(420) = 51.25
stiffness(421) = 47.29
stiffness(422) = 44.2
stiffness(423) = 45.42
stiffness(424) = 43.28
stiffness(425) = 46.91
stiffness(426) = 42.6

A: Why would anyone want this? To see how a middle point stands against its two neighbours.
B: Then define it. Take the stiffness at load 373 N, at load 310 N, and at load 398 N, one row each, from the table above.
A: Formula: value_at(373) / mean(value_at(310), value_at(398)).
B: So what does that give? 1.38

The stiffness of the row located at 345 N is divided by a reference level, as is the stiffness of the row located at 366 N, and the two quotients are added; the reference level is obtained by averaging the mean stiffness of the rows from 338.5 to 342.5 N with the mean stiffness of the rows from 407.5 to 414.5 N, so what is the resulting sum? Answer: 2.03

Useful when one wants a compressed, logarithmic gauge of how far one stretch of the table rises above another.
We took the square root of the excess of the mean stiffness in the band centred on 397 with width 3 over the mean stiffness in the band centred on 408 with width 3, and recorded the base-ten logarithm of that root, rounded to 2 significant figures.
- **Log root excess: 0.26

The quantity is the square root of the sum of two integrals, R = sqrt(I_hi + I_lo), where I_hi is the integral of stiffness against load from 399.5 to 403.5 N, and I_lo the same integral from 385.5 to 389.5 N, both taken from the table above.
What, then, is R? 20.1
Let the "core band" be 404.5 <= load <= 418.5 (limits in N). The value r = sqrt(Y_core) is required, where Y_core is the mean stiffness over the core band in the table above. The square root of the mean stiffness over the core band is 6.76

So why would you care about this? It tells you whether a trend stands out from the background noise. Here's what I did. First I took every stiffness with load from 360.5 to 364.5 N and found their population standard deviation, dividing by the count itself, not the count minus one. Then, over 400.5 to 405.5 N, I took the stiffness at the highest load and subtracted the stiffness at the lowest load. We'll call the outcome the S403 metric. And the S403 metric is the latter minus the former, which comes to 4.6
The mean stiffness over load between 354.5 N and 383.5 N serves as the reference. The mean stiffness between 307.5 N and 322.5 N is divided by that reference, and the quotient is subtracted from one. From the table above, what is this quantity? 0.28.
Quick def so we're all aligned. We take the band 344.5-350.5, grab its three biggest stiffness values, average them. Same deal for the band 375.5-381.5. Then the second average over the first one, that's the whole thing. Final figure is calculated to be 1.06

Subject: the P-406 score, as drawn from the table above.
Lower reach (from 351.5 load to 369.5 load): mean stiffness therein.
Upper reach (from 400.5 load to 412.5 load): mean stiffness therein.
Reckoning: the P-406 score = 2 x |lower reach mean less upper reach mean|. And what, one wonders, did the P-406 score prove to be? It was 2.1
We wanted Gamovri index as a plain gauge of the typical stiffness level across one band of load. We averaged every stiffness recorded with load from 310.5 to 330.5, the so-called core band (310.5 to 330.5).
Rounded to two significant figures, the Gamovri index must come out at 42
